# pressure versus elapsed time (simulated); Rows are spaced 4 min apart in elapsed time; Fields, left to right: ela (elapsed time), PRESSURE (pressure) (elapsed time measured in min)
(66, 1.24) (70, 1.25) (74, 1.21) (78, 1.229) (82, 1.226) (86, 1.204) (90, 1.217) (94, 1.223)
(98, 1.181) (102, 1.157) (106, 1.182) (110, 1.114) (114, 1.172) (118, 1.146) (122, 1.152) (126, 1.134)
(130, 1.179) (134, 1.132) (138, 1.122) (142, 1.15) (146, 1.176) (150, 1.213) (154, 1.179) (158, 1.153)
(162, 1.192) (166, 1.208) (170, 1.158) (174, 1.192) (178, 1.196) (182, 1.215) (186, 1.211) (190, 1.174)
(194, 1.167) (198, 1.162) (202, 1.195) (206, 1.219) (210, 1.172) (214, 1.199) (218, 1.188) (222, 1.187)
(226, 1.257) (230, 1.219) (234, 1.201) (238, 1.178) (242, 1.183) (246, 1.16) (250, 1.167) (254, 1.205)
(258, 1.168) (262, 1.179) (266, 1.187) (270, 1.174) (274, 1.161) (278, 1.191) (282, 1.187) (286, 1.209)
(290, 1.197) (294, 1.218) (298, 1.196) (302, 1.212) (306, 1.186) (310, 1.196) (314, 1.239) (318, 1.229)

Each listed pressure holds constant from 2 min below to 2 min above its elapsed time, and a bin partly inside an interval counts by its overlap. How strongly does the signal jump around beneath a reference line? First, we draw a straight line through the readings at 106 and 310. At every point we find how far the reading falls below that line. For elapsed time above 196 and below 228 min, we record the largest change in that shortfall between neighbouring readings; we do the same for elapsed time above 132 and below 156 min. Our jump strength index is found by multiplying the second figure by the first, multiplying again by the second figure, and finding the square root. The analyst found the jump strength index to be 0.010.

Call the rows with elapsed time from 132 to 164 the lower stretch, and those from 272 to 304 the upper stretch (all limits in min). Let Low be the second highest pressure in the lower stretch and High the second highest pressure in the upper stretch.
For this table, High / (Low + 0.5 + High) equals 0.417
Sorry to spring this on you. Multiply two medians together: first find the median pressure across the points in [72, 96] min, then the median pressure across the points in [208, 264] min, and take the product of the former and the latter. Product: 1.45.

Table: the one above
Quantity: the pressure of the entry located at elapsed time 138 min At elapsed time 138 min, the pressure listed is 1.122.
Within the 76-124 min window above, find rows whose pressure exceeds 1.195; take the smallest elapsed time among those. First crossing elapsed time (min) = 78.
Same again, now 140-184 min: 150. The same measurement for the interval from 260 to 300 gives 286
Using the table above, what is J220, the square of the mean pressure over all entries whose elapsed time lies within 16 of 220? 1.45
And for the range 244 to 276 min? 1.38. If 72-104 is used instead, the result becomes 1.45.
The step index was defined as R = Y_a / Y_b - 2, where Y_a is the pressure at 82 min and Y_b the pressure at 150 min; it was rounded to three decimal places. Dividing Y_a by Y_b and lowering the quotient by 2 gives -0.989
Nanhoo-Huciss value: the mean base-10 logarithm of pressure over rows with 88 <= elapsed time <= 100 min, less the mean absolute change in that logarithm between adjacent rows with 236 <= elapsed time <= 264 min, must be 0.074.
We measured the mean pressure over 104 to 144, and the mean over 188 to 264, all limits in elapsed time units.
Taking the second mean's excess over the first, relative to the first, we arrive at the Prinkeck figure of 0.035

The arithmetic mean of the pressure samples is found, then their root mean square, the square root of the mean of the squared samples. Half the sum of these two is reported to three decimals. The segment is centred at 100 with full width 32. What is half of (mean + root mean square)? 1.181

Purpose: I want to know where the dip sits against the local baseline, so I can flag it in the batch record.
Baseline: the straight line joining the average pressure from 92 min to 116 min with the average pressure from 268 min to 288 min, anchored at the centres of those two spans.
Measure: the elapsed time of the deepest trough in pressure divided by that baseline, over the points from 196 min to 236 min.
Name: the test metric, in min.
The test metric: 198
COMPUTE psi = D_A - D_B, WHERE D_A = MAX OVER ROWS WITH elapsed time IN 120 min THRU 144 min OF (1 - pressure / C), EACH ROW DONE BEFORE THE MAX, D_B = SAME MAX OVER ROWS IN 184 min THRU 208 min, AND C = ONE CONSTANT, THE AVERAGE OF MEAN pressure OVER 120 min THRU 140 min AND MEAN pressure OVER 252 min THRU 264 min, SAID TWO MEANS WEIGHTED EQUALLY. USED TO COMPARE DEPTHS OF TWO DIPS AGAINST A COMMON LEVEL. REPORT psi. 0.034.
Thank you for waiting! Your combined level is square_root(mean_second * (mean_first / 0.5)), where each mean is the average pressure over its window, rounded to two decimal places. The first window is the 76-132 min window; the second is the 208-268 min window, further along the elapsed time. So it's 1.68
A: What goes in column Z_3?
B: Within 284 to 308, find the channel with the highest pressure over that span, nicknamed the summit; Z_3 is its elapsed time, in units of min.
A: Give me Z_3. 294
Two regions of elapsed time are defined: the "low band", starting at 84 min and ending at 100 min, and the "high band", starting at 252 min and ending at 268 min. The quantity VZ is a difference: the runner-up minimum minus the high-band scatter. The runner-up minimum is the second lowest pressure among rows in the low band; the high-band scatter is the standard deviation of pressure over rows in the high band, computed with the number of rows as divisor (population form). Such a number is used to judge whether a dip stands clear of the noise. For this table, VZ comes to 1.19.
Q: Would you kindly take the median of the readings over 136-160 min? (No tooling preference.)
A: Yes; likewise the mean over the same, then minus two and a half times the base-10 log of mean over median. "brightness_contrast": -0.001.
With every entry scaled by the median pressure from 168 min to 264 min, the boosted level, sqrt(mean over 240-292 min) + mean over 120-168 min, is 1.98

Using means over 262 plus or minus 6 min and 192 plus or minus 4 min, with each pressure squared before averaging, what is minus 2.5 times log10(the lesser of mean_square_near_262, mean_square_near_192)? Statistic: -0.34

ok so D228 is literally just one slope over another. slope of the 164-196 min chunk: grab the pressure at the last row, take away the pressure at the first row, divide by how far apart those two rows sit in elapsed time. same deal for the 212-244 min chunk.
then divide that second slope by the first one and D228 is 0.39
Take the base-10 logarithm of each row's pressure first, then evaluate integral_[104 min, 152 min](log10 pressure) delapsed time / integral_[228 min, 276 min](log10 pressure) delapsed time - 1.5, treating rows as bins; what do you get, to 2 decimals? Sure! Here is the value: -0.63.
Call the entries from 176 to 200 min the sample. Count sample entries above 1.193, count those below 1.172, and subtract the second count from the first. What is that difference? 1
